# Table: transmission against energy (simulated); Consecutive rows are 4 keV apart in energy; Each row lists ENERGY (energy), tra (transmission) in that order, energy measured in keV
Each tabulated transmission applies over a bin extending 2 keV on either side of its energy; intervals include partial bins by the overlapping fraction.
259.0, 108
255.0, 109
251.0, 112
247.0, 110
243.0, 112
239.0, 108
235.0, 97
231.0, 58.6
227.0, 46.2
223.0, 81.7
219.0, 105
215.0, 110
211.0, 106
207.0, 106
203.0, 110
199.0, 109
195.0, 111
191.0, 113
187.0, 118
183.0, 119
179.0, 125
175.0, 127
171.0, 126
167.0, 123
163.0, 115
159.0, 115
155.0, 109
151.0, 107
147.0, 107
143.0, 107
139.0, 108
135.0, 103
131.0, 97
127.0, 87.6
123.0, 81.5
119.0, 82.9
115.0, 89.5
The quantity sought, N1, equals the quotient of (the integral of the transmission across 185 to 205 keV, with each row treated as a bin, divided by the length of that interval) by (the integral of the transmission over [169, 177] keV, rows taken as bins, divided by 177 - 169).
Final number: 0.89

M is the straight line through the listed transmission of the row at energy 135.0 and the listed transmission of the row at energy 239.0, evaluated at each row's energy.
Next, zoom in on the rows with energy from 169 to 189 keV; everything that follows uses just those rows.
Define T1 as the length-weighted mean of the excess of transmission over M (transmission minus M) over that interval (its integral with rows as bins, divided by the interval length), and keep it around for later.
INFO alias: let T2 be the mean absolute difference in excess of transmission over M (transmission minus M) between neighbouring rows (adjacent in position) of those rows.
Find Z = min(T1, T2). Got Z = 2.6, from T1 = 18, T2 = 2.6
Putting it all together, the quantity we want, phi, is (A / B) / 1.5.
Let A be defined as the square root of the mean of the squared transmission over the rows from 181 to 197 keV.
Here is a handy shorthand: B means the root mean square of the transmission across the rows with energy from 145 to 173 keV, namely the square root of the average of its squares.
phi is 0.67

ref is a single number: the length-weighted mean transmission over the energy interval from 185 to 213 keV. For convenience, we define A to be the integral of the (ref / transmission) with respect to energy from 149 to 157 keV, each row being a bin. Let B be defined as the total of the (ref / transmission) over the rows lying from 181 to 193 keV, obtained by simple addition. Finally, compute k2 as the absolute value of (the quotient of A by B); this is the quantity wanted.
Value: 2.9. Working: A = 8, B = 3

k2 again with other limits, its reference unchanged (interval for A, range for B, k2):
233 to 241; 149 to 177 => 1.3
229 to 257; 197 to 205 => 15.9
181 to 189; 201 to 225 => 1.1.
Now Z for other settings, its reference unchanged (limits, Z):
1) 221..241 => -29.3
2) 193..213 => 1.8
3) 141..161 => 2.0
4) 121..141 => -7.4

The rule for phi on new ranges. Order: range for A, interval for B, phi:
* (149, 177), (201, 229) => 0.80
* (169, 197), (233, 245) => 0.76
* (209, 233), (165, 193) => 0.48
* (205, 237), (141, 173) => 0.54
